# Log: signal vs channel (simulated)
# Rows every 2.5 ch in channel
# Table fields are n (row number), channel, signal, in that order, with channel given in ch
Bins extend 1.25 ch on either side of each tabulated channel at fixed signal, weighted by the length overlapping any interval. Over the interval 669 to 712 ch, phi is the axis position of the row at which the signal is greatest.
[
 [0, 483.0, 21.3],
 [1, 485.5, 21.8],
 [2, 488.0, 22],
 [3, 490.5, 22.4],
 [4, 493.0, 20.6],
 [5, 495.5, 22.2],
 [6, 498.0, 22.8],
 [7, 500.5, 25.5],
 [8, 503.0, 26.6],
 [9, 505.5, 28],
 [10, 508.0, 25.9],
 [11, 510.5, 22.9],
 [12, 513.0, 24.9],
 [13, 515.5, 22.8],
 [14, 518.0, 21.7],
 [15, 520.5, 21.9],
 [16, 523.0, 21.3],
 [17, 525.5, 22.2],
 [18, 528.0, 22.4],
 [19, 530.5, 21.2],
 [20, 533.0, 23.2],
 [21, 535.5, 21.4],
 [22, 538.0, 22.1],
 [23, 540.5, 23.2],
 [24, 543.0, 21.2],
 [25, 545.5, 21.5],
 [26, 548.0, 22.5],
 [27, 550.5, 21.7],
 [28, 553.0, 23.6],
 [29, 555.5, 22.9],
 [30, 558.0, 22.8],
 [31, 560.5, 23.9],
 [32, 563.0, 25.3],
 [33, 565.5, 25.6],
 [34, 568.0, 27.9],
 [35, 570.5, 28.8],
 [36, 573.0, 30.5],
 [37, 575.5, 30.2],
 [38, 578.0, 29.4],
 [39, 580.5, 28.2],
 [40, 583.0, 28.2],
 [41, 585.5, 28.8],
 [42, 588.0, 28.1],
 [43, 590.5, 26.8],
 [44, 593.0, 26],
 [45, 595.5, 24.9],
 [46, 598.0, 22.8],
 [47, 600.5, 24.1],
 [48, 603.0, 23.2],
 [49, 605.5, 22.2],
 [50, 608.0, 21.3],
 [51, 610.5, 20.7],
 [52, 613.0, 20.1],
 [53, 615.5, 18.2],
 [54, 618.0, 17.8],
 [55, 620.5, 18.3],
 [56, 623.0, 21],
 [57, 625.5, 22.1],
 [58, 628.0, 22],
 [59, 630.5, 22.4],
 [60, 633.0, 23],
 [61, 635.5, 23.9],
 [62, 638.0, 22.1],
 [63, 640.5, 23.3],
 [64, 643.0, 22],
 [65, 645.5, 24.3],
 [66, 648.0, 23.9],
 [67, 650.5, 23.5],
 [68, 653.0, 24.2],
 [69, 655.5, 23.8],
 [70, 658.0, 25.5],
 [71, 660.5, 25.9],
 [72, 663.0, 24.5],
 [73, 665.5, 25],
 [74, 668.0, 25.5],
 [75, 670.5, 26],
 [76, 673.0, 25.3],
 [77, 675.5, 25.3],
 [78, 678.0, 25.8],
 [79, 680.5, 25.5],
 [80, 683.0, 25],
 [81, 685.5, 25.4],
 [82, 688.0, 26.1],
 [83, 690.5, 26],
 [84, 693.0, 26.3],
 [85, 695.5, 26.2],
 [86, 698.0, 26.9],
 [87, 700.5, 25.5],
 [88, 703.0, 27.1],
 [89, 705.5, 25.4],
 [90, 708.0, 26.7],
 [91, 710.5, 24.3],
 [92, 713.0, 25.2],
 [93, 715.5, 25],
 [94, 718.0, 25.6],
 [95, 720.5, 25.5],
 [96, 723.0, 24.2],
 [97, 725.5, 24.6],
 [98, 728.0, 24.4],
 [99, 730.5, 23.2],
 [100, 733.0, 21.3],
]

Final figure 703.0 ch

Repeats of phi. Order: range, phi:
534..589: 573.0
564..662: 573.0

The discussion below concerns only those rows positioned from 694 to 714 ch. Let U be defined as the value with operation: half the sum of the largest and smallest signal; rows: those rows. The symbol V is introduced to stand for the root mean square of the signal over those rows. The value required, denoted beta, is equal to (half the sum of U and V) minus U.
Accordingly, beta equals 0.114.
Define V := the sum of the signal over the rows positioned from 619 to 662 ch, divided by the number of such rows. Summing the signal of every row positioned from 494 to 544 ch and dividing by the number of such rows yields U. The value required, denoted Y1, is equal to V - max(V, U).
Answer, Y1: -0.2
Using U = 23.2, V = 23.0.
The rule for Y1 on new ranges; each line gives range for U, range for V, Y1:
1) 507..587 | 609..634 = -3.8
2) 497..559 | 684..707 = 0.0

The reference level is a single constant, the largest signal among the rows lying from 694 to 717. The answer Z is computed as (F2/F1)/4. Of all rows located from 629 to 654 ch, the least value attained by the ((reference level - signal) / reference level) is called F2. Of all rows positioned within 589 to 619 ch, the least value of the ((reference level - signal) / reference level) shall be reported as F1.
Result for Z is 2.33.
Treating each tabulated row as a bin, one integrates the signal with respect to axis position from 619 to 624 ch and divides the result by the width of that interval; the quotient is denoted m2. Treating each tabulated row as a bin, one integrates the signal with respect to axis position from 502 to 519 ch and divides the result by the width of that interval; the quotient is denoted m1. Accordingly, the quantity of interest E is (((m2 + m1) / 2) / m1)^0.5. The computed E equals 0.95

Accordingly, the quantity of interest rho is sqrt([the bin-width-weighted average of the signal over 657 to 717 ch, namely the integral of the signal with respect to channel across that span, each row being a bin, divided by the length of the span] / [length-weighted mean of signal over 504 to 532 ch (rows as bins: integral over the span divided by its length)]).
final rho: 1.05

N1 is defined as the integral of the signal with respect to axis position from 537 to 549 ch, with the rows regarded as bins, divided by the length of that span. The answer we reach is 22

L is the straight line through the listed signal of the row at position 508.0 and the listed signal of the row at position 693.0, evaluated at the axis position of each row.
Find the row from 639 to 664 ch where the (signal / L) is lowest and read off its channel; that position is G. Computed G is 643.0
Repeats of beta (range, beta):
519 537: -0.123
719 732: 0.021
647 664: -0.107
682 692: 0.039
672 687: -0.008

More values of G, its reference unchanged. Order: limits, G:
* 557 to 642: 618.0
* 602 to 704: 618.0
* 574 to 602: 598.0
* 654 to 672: 655.5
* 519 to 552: 543.0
